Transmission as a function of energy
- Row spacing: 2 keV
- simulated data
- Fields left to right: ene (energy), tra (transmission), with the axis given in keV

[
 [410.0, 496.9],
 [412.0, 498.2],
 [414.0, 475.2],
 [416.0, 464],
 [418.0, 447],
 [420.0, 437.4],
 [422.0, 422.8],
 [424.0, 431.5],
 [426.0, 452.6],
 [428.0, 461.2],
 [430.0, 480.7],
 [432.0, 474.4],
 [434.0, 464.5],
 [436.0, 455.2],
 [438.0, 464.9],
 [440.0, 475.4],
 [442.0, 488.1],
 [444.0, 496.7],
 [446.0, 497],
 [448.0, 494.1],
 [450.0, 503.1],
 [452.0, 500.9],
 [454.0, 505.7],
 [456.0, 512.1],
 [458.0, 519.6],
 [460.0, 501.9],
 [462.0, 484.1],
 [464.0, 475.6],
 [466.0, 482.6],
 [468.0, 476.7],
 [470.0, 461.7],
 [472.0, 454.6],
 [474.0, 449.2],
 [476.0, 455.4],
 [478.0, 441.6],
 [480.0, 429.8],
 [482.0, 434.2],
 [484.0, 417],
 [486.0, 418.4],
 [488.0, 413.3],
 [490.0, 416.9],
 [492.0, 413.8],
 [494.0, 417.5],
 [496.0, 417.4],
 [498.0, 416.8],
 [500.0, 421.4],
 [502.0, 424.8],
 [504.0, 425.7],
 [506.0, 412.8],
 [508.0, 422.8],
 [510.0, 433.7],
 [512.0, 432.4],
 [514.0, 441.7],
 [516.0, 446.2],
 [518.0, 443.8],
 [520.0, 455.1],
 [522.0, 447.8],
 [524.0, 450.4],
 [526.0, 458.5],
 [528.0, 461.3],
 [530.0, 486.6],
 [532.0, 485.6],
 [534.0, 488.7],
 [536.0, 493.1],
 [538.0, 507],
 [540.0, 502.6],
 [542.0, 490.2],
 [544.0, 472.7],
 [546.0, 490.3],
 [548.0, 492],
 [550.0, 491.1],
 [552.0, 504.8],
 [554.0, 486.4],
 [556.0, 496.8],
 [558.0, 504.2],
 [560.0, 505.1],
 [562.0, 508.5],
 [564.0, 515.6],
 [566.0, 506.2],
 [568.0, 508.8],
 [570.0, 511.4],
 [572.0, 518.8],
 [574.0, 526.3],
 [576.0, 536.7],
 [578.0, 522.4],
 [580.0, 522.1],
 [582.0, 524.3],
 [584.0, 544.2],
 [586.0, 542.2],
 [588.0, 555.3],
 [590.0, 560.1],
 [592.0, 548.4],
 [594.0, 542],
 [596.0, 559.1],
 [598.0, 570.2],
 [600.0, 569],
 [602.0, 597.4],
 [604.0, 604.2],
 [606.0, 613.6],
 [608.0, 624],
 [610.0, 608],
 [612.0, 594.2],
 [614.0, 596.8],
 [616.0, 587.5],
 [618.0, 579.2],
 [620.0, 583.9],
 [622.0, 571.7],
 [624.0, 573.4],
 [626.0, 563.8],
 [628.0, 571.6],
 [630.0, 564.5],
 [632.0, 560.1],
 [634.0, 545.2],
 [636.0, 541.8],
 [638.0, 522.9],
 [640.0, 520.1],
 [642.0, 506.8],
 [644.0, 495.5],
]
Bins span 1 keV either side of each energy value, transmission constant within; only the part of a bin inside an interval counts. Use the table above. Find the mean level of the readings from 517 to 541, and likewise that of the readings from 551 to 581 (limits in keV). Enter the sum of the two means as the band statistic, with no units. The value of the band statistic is 985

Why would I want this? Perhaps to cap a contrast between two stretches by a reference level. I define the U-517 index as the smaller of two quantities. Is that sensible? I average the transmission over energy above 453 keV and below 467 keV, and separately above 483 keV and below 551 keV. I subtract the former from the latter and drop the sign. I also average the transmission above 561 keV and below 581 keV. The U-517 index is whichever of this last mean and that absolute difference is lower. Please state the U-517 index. 47.1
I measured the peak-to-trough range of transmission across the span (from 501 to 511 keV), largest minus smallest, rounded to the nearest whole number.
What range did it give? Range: 21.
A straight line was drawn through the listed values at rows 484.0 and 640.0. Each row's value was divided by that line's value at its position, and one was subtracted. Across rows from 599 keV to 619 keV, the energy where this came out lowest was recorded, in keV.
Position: 618.0 keV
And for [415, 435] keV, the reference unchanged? 422.0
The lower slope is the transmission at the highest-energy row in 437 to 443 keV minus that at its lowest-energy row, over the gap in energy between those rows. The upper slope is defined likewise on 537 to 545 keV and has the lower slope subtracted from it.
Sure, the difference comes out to -12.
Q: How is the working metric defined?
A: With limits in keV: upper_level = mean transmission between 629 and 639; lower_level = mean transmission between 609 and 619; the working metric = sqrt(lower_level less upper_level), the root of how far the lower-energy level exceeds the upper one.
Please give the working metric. 6.8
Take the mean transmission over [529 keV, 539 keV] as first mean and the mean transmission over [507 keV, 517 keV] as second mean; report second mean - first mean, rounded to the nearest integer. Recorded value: -57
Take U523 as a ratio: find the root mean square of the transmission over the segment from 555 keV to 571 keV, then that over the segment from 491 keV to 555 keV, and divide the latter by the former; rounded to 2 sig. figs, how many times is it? 0.90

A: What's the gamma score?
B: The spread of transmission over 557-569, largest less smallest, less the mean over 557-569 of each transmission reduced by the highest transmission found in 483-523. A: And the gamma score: -42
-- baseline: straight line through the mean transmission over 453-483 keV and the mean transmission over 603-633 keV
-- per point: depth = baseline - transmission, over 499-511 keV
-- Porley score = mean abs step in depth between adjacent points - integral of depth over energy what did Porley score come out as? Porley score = -916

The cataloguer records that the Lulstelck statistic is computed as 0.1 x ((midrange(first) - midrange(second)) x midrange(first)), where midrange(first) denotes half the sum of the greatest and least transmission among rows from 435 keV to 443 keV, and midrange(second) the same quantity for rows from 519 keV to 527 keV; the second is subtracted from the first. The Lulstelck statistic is 873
